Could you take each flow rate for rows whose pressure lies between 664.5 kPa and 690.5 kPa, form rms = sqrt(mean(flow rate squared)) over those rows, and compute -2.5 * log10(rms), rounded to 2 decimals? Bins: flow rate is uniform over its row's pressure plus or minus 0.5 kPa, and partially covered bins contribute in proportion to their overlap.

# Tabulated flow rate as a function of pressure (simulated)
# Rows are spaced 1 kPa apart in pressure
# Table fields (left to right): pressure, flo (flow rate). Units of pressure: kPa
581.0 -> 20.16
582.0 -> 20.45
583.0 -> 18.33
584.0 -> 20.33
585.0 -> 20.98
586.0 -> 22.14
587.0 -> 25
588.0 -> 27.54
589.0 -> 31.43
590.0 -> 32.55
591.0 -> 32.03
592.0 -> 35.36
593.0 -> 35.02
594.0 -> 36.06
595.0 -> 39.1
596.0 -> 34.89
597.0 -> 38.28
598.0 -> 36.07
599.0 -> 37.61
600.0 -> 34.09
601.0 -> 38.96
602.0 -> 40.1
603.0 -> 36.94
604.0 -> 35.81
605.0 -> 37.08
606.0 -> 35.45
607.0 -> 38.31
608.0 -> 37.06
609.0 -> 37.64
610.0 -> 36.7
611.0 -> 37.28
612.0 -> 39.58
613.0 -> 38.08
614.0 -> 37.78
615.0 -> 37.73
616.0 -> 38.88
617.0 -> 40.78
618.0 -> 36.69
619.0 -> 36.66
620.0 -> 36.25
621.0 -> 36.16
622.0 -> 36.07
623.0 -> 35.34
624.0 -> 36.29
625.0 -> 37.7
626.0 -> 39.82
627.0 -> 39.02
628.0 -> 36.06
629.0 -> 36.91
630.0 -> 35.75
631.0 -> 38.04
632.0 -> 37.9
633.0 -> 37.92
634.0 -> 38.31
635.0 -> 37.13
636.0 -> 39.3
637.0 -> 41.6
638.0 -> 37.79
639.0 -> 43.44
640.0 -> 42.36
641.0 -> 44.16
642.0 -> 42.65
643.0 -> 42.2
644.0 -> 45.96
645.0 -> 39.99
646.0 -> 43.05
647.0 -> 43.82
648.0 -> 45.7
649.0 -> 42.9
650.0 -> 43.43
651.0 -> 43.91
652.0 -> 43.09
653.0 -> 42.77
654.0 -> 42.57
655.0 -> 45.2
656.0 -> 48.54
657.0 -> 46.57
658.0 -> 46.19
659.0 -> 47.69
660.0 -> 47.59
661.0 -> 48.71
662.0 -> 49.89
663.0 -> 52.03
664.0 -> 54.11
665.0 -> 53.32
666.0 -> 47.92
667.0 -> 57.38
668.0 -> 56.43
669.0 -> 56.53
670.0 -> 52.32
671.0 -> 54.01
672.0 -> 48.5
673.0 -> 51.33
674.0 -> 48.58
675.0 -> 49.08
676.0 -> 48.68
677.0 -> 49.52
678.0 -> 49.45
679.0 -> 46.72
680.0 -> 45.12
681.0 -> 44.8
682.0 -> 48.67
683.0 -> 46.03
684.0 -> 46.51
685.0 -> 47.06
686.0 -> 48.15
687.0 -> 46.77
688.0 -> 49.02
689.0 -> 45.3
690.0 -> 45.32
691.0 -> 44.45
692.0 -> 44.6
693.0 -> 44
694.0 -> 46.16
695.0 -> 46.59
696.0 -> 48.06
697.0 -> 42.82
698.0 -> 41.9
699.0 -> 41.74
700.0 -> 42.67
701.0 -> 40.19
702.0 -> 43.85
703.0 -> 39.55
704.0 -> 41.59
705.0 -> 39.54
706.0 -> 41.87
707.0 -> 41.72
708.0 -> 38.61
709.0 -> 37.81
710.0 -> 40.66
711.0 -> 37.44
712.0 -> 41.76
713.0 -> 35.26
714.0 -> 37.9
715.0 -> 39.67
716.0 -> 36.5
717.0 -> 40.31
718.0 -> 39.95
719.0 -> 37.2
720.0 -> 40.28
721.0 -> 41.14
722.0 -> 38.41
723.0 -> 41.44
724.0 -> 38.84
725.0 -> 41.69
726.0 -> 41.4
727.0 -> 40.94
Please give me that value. -4.24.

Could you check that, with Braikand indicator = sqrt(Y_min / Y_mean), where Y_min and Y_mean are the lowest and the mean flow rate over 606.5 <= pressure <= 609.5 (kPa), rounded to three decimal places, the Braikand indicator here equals 0.992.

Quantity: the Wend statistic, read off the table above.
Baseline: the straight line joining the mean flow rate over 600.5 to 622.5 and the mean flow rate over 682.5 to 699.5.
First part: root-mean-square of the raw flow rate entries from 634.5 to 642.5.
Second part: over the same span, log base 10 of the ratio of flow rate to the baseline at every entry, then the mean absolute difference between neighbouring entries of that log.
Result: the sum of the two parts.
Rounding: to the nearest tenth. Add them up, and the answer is 41.2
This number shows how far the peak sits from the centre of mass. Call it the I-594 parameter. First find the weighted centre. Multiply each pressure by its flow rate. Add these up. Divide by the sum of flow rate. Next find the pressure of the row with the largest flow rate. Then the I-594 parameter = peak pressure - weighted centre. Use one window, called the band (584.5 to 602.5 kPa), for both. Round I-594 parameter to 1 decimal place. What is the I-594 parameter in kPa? 7.7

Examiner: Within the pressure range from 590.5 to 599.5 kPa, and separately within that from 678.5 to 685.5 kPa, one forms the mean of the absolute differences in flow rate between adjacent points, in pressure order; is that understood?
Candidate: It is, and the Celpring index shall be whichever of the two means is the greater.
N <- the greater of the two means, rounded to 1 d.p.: 2.4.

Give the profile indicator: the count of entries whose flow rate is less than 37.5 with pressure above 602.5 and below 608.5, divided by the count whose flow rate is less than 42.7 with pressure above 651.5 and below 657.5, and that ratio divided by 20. 0.25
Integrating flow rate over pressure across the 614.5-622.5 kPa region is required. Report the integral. 299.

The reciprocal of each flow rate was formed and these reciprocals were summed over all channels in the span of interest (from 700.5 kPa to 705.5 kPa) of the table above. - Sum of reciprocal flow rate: 0.12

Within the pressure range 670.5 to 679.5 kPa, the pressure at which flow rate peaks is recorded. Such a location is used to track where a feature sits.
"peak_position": 671.0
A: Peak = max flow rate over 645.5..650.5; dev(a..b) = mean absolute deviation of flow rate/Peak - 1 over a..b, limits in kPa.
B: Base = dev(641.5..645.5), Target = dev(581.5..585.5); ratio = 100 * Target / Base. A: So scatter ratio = 52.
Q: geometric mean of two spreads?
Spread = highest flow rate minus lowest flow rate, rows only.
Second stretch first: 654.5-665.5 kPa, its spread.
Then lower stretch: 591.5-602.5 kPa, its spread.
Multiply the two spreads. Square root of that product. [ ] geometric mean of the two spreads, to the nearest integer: 7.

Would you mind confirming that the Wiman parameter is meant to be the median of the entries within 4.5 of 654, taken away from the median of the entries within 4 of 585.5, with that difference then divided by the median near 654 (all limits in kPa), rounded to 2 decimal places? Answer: -0.51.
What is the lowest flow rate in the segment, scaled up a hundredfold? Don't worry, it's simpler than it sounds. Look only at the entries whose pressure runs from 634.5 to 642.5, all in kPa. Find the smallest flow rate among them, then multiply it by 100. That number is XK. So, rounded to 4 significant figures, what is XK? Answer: 3713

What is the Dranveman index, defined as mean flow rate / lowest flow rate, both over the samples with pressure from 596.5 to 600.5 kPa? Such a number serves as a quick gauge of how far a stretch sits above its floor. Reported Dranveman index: 1.07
